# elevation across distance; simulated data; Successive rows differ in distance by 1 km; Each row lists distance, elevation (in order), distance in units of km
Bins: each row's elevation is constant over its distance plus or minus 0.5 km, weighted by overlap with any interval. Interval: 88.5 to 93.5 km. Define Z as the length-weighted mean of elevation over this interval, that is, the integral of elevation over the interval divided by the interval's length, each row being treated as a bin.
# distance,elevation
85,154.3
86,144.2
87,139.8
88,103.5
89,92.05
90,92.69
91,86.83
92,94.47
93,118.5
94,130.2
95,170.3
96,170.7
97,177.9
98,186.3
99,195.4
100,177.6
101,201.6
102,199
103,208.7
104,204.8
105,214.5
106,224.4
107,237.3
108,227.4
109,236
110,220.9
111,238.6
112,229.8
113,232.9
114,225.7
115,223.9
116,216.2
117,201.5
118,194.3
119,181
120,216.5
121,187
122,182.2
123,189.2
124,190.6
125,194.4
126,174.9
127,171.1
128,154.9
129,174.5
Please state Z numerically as 97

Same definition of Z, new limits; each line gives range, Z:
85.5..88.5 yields 129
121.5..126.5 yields 186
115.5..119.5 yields 198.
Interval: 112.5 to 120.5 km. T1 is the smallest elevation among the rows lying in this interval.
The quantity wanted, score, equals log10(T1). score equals 2.26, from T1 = 181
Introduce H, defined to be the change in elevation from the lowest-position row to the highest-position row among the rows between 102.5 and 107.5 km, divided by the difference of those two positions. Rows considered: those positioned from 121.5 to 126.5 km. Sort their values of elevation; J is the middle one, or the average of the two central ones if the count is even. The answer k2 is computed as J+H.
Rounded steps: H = 7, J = 189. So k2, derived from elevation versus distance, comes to 196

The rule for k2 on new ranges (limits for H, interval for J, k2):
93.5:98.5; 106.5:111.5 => 250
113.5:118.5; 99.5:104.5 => 194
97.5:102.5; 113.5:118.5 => 219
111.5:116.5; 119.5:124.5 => 186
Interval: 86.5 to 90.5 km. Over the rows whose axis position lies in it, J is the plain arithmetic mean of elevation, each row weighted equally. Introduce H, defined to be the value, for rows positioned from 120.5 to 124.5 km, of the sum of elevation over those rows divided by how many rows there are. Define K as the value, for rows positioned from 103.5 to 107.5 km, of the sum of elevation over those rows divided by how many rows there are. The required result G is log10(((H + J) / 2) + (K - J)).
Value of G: 2.42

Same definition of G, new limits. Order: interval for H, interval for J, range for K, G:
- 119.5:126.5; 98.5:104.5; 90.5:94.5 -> 2.02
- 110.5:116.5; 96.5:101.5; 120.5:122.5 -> 2.31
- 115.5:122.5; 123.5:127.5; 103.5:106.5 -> 2.35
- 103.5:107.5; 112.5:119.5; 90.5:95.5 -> 2.10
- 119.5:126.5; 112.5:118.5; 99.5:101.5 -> 2.25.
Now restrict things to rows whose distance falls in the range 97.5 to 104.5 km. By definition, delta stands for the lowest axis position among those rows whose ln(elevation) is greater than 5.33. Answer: 103 km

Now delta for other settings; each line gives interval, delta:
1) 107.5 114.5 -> 108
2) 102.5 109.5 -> 103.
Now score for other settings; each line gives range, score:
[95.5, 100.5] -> 2.23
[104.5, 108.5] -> 2.33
